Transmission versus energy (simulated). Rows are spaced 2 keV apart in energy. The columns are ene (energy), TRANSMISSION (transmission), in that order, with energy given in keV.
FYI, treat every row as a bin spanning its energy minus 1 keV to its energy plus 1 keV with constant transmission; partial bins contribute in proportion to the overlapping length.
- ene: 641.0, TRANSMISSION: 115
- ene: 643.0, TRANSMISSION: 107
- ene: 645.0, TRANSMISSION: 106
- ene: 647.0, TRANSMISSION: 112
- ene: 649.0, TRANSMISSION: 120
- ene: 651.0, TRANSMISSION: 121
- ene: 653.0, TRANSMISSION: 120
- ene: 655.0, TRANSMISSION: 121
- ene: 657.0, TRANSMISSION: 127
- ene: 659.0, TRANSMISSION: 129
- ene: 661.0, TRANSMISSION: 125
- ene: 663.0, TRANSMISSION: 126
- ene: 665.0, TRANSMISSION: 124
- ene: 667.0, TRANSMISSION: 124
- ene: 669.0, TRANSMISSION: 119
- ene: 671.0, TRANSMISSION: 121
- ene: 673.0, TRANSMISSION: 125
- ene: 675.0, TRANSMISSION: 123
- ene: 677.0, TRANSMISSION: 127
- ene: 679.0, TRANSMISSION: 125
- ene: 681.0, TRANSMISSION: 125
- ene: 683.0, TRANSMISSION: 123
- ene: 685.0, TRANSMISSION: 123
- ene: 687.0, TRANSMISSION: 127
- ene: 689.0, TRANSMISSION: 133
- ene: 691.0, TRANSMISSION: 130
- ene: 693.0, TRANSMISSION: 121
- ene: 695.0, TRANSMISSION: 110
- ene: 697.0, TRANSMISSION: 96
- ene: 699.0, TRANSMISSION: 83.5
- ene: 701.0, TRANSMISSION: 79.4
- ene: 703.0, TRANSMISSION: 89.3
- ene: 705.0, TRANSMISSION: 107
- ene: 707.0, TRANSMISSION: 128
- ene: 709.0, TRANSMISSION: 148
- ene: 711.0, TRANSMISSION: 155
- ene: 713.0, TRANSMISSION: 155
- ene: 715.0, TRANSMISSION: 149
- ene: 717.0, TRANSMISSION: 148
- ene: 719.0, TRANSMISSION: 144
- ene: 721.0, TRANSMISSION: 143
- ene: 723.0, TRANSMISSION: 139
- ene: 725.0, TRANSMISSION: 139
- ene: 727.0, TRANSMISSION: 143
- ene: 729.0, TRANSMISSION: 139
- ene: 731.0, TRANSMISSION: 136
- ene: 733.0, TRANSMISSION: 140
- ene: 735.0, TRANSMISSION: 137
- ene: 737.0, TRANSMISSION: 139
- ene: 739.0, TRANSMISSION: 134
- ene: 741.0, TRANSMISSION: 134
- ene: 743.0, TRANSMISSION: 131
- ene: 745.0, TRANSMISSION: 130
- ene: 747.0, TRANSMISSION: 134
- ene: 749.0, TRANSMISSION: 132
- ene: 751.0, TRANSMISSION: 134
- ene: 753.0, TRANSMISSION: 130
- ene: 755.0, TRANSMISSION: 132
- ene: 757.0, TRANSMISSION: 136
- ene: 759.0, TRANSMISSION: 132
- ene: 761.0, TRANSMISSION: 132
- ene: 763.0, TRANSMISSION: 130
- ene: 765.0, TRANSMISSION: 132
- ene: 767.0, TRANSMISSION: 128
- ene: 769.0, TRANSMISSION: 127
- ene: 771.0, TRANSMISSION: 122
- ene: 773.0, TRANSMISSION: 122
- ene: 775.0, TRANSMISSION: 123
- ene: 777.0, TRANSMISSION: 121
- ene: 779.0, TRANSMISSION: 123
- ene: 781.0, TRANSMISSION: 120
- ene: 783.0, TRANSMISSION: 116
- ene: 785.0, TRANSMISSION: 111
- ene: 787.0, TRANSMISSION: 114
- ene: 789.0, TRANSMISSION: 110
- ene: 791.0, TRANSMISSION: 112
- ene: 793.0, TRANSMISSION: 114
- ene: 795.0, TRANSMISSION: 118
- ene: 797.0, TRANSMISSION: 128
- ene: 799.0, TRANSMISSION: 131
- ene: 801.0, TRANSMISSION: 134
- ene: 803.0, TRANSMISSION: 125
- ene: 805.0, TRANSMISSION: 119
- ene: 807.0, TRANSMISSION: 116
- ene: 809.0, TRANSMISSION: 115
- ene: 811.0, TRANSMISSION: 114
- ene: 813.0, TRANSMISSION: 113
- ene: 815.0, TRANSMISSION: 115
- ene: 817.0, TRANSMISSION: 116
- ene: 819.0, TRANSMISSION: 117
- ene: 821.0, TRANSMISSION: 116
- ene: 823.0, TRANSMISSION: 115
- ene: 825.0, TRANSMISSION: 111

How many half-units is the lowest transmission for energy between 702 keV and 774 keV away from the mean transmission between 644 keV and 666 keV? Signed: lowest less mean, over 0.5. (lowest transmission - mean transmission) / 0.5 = -63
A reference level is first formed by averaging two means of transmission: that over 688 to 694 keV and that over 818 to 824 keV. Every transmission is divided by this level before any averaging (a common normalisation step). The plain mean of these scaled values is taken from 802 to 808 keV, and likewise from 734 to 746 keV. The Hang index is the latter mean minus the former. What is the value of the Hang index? 0.12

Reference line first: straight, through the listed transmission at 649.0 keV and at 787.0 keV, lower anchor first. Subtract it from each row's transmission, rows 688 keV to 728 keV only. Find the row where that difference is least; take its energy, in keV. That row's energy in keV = 701.0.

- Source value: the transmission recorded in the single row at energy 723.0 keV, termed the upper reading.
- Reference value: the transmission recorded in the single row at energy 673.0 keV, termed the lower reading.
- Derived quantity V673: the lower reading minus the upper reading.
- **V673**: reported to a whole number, -14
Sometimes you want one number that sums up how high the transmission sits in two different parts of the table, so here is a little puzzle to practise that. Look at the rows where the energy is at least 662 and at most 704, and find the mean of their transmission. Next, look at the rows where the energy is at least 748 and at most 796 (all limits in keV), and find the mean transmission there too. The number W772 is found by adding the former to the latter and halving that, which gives 120.3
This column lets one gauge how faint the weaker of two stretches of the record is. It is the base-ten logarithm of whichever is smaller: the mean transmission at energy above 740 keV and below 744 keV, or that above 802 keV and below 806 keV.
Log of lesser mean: 2.09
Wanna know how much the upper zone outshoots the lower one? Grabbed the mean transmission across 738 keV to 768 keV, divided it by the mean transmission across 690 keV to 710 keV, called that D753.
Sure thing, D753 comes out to 1.2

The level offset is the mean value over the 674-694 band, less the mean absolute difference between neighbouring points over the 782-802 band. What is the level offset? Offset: 122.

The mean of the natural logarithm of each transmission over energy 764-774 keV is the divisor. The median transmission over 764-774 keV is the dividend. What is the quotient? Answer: 26.3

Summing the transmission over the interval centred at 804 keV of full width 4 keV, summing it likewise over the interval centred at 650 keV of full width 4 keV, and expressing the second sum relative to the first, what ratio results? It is 0.99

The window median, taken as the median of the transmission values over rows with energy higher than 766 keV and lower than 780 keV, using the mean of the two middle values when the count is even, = 123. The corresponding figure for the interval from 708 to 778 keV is 134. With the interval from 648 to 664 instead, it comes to 123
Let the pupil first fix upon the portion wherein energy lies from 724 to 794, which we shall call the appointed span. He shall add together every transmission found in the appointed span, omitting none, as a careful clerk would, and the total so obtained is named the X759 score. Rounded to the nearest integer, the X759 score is 4489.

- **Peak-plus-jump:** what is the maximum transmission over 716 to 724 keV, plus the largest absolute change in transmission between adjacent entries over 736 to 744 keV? 153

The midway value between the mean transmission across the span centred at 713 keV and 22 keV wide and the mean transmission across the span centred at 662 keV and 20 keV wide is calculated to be 130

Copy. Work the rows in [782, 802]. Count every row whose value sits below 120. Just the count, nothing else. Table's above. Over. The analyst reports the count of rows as 7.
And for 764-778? 0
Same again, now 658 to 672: 1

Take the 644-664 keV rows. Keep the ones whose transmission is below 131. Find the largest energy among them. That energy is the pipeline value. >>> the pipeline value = 663.0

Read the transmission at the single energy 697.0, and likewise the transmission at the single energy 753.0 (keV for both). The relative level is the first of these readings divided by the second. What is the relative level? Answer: 0.74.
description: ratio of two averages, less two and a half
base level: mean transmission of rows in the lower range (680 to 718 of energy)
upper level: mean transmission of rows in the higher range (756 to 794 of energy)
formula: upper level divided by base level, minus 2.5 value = -1.50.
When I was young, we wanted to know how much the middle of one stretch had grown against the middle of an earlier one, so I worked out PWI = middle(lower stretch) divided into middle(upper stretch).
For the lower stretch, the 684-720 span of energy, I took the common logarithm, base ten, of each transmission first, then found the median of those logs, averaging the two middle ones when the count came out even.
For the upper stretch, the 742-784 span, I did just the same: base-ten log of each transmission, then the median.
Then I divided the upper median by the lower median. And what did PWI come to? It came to 1.004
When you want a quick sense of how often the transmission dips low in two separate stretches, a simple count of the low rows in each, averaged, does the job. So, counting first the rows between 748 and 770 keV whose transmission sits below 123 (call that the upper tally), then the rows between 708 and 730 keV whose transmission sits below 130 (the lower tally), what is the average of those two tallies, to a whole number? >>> 0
